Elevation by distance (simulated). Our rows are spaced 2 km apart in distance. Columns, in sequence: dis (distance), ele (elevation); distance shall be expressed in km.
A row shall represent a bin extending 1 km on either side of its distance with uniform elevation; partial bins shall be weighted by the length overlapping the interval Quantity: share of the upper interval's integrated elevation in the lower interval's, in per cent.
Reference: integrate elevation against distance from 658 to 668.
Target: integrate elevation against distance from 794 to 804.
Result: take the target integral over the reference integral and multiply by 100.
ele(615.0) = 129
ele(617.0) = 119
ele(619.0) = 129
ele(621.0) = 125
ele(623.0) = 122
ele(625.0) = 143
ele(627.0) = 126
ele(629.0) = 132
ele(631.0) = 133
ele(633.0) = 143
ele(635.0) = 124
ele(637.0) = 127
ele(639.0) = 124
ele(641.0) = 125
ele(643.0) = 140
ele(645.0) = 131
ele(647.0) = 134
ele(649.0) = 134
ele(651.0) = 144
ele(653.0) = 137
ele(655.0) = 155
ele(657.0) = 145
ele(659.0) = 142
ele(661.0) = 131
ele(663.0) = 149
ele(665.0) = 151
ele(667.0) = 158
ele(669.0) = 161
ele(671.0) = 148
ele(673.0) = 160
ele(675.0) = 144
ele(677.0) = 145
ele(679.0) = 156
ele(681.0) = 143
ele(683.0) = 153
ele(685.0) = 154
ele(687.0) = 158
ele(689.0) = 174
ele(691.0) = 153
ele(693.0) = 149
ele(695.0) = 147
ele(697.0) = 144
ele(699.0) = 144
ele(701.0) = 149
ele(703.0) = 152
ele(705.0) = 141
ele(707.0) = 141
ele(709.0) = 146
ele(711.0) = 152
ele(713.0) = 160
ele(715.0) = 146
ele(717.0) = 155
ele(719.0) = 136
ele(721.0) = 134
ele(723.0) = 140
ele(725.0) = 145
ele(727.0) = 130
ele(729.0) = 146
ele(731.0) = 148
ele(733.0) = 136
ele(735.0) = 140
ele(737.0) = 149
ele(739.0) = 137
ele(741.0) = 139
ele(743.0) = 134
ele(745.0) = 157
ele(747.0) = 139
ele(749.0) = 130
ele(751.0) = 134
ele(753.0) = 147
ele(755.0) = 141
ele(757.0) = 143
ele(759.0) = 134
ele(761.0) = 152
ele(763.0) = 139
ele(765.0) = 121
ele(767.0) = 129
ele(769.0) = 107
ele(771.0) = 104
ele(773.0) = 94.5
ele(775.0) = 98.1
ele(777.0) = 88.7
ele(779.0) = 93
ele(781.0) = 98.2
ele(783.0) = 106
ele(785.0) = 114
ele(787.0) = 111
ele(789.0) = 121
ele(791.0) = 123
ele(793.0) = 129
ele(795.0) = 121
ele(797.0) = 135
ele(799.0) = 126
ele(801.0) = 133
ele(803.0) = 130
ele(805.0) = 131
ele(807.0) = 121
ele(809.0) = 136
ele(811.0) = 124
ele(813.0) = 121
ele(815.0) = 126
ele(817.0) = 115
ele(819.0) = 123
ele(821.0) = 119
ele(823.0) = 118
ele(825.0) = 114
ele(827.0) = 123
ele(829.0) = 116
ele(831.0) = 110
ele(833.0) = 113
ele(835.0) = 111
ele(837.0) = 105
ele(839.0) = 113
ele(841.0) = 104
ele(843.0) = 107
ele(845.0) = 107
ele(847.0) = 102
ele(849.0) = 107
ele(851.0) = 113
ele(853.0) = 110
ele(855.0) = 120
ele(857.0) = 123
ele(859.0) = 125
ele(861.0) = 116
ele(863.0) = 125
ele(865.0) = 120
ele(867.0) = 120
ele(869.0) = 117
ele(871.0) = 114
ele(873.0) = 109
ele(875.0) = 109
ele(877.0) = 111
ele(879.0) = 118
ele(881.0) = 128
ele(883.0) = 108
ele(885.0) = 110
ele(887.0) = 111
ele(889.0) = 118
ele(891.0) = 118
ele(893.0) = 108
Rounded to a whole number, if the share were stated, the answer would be 88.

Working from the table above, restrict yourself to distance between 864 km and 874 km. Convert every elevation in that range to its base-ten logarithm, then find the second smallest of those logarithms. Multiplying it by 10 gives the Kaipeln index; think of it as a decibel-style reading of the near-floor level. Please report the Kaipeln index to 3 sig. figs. 20.6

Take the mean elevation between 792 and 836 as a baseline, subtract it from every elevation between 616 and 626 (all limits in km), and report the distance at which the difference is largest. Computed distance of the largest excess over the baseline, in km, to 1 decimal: 625.0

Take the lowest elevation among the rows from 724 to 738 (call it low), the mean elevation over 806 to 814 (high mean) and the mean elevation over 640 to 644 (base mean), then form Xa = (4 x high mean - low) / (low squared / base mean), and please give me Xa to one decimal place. 2.9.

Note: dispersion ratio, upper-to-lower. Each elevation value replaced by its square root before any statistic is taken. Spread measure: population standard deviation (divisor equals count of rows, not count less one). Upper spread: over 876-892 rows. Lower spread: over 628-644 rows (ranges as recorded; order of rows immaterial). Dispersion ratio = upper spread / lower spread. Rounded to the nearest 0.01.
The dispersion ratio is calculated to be 0.95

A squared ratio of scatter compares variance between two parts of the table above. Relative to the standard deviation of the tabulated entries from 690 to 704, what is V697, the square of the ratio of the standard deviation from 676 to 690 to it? 8.2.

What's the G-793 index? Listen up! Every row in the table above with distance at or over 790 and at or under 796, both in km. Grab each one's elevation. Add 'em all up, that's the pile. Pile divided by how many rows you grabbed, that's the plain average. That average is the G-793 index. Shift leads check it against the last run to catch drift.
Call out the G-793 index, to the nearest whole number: 124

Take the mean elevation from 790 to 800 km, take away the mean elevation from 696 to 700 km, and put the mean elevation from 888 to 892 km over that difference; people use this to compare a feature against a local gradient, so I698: -6.9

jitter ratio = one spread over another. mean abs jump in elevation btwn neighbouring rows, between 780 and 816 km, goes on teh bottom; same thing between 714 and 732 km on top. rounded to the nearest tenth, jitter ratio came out 1.3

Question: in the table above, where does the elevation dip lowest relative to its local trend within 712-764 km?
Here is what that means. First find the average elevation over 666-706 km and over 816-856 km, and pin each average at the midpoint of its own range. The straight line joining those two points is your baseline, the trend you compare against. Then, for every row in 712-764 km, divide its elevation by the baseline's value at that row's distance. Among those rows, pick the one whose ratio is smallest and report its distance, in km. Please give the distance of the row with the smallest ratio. 727.0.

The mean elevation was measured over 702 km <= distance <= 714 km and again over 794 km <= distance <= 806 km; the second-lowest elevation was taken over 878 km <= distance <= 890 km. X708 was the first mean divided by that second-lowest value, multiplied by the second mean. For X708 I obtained 175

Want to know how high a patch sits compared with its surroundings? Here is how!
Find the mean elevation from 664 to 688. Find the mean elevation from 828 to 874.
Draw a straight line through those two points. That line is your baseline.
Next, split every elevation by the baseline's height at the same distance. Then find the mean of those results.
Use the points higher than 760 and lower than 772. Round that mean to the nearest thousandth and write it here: 0.946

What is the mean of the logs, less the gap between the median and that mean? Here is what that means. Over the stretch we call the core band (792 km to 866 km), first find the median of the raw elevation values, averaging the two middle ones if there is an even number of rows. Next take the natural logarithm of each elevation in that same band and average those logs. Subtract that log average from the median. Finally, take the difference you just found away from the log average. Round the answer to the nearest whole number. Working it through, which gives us -110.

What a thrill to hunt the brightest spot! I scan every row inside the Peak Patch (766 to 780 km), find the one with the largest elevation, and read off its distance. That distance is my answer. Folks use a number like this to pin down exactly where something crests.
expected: 767.0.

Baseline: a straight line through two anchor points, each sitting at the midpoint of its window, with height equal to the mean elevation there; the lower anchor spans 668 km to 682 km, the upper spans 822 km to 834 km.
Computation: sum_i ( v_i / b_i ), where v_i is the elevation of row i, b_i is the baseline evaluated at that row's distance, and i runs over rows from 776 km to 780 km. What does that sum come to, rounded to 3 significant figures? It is 1.43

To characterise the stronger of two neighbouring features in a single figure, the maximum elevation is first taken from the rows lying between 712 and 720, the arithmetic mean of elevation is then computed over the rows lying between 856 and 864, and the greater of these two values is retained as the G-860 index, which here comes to 160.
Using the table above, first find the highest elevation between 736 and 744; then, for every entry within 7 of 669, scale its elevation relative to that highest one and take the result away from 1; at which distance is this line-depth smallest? 669.0 km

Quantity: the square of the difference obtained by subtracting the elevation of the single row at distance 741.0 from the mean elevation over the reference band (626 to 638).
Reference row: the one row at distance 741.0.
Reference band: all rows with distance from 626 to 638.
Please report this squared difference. 67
